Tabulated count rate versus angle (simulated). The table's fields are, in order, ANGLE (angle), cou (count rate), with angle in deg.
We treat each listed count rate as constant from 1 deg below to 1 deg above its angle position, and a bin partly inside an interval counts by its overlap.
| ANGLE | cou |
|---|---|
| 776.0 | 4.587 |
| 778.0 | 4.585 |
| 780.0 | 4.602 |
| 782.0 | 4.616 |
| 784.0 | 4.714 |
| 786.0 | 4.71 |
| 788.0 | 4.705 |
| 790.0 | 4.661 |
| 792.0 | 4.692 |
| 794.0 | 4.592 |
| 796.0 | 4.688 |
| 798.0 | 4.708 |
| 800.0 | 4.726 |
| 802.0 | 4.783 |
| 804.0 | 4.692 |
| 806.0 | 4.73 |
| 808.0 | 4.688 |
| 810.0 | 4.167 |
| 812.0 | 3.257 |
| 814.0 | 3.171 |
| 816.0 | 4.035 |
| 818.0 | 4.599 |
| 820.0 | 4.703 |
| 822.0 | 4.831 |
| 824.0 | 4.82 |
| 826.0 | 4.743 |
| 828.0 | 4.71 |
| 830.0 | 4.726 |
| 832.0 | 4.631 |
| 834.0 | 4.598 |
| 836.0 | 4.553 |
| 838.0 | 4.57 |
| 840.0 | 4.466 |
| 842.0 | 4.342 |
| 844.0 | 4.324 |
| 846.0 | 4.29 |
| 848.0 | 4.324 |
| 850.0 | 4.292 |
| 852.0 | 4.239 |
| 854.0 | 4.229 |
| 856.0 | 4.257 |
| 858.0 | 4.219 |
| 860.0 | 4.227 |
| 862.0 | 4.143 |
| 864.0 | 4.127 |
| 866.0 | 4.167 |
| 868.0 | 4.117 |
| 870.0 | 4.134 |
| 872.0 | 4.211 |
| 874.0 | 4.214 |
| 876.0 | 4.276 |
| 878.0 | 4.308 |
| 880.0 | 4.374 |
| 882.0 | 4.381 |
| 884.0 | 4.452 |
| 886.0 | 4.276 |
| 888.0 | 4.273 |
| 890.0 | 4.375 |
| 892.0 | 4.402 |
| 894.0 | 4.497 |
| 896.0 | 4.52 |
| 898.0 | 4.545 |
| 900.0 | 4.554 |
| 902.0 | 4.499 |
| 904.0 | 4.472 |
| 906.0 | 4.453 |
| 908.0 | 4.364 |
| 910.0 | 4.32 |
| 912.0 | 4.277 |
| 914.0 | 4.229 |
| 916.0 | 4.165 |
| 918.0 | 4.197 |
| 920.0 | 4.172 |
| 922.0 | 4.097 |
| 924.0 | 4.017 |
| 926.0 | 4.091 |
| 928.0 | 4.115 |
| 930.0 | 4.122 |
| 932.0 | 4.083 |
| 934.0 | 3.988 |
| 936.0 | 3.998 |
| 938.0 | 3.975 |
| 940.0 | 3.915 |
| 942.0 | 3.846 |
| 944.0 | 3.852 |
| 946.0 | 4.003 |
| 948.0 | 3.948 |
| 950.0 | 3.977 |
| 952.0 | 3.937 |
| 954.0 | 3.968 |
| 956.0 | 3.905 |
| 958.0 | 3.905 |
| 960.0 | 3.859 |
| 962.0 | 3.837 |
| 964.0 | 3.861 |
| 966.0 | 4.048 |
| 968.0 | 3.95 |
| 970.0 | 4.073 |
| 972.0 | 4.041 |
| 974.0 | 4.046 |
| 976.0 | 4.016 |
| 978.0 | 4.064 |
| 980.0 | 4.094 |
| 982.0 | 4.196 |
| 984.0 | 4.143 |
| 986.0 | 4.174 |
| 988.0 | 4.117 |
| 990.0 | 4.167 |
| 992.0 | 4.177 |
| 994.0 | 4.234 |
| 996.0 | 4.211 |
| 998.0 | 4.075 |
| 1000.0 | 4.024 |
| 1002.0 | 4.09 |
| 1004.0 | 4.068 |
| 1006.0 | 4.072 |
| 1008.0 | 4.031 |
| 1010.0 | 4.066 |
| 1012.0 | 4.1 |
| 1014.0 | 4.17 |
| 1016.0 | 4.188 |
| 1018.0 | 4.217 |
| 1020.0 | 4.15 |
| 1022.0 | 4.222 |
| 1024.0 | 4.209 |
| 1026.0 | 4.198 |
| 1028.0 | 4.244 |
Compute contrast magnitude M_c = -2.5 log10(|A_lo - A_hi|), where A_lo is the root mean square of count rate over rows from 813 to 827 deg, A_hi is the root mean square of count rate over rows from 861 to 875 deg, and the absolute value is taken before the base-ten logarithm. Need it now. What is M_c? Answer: 1.3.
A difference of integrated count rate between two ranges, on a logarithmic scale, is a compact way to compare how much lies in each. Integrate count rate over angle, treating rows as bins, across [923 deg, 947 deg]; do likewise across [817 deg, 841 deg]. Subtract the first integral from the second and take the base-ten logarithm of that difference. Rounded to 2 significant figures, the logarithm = 1.2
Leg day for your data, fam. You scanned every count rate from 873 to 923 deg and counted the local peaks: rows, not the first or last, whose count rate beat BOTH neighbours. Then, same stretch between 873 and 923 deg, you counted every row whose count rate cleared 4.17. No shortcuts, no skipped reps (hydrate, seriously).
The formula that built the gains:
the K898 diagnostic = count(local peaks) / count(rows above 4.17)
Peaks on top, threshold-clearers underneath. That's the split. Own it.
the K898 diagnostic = 0.13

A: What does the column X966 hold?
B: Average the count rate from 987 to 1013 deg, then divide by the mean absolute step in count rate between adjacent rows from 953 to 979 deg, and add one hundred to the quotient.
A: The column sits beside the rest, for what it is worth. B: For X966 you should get 173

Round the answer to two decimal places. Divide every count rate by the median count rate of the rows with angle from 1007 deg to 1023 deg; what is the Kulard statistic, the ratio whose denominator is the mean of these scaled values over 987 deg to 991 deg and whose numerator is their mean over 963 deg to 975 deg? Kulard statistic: 0.97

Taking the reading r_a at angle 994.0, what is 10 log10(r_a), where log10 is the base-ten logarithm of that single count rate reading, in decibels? 6.27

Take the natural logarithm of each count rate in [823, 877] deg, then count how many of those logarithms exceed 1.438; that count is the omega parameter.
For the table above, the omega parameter 21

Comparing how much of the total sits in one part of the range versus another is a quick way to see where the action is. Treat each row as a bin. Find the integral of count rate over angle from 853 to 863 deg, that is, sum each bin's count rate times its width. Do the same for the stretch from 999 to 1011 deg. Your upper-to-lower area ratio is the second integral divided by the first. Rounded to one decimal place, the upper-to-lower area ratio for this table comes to 1.2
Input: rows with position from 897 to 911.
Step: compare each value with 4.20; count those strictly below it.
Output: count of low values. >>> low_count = 0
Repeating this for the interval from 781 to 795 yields 0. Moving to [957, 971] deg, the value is 7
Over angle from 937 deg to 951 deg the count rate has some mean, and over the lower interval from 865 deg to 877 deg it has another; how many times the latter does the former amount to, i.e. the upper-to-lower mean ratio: 0.939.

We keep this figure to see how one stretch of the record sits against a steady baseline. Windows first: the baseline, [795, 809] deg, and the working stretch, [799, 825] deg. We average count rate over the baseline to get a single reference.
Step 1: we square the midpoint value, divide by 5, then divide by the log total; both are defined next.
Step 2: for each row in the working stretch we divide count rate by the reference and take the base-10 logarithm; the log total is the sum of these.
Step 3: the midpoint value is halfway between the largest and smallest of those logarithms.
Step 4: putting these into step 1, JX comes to -0.0030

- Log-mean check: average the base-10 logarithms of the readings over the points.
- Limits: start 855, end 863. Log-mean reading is 0.624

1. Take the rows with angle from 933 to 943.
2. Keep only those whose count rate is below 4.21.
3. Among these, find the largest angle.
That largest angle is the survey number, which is 942.0 deg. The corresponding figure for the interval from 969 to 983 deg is 982.0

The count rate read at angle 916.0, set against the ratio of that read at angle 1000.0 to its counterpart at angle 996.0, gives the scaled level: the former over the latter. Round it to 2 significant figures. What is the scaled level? 4.4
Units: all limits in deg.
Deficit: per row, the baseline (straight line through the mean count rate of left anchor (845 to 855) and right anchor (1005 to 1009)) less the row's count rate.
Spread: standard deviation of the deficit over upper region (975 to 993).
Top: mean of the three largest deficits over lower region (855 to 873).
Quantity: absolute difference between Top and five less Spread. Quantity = 4.81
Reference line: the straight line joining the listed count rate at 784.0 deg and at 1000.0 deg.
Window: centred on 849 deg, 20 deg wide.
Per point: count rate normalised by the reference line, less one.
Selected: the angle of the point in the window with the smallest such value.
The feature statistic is 854.0 deg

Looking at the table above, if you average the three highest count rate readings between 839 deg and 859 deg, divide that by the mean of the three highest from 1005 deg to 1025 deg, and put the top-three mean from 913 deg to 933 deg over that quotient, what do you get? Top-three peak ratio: 4.04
